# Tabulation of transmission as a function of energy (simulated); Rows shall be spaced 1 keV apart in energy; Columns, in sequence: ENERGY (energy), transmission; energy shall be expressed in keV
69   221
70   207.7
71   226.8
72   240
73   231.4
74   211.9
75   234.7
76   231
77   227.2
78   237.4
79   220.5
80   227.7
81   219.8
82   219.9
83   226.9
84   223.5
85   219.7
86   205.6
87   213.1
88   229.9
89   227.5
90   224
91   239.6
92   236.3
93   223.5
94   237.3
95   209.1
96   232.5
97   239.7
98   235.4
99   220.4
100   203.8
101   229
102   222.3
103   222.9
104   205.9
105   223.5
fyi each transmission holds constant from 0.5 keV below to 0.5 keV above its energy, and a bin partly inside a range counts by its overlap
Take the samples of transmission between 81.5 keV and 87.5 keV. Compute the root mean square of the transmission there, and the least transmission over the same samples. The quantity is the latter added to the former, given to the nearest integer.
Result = 424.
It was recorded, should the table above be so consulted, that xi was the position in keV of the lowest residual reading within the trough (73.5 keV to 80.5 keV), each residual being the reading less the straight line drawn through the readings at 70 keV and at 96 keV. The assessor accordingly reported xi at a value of 74 keV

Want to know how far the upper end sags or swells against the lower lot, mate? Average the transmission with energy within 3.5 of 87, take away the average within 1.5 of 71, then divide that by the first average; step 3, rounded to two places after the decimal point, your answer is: -0.02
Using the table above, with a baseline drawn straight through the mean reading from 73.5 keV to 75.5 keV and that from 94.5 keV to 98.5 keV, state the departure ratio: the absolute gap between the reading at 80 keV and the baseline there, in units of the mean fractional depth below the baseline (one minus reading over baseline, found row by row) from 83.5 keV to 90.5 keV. 108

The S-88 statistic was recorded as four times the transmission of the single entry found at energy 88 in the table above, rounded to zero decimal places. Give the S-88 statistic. 920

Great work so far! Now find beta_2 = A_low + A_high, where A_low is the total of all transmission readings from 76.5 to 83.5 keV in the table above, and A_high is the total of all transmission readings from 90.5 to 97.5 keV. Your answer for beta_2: 3197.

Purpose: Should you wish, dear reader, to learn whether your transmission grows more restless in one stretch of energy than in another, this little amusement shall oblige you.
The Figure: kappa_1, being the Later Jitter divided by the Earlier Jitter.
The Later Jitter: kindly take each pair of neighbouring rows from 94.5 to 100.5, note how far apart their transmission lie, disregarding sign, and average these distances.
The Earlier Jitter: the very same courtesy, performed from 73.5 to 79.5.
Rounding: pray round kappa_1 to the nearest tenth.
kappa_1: 1.2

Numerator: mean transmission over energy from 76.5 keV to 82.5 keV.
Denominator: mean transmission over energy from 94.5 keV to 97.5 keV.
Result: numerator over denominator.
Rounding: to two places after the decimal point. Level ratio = 0.99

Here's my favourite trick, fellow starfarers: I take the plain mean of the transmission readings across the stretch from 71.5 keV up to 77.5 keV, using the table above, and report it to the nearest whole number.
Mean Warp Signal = 229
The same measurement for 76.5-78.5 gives 232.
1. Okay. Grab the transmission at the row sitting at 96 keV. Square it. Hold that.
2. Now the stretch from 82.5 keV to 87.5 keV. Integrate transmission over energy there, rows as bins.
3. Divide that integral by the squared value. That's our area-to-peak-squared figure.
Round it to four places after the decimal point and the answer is 0.0201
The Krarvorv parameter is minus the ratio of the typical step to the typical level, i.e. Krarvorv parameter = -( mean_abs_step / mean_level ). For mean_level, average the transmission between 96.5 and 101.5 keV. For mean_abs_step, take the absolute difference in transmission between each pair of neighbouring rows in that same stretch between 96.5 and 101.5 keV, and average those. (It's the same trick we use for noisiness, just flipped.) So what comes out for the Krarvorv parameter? -0.068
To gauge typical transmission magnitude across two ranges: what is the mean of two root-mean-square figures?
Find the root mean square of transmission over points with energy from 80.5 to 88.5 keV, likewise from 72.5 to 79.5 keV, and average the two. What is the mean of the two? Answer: 224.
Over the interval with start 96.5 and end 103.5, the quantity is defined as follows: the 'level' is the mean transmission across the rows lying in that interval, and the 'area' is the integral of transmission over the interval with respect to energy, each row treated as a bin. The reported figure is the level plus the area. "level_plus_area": 1798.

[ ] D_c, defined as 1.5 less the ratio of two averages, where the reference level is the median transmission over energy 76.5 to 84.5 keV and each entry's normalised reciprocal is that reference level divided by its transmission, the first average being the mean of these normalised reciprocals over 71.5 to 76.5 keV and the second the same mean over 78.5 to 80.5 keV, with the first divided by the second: 0.52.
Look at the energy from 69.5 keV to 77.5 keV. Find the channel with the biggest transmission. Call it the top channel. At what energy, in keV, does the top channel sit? 72 keV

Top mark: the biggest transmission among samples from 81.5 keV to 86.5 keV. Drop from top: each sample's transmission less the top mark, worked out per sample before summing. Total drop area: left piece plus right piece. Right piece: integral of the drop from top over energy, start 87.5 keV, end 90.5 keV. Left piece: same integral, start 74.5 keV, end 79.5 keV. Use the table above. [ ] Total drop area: 17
